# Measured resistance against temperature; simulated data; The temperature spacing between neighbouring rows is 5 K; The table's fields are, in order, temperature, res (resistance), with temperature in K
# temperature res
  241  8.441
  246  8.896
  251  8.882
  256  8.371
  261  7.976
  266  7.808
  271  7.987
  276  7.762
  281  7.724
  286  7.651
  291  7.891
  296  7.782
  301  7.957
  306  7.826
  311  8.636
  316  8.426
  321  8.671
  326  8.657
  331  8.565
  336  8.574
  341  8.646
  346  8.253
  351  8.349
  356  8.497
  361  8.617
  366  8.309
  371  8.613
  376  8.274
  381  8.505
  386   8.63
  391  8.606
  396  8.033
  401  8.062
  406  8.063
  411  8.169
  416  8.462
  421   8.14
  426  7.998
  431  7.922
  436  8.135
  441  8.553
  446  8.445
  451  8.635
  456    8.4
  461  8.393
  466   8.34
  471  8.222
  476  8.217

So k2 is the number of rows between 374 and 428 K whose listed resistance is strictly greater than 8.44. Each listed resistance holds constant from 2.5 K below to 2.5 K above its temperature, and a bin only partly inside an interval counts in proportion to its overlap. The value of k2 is 4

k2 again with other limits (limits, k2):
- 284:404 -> 12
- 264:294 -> 0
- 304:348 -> 6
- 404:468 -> 4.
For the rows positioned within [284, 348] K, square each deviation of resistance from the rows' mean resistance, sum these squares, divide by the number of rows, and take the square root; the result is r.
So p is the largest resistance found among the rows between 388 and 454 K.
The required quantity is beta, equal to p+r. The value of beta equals 9.01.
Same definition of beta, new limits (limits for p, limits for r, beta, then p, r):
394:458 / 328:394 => 8.78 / 8.635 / 0.141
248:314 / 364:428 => 9.11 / 8.882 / 0.230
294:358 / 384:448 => 8.91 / 8.671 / 0.243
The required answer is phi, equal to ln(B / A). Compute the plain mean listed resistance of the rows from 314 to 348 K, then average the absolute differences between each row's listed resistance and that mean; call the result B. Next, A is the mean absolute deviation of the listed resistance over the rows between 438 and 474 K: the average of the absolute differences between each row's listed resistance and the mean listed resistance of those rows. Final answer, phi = 0.14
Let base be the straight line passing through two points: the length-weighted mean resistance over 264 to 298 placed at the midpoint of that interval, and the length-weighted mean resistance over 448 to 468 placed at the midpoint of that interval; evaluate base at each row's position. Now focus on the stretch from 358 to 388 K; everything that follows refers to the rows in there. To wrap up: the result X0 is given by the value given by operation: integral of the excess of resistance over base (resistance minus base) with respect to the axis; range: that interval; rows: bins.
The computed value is 11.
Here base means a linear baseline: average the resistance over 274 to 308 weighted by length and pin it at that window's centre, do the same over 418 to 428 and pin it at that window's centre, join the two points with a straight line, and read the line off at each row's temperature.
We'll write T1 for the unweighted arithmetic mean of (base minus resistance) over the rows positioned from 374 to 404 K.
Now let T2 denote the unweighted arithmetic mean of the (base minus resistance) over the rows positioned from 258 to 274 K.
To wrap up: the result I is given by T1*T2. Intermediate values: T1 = -0.34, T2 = -0.18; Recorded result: 0.06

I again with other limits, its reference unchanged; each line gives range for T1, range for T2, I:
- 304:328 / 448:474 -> 0.13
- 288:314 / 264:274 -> 0.03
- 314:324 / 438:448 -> 0.25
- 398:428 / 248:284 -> 0.03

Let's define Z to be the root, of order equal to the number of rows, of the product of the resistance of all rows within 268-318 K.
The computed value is 7.96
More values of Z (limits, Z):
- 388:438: 8.16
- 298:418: 8.39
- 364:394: 8.49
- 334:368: 8.46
